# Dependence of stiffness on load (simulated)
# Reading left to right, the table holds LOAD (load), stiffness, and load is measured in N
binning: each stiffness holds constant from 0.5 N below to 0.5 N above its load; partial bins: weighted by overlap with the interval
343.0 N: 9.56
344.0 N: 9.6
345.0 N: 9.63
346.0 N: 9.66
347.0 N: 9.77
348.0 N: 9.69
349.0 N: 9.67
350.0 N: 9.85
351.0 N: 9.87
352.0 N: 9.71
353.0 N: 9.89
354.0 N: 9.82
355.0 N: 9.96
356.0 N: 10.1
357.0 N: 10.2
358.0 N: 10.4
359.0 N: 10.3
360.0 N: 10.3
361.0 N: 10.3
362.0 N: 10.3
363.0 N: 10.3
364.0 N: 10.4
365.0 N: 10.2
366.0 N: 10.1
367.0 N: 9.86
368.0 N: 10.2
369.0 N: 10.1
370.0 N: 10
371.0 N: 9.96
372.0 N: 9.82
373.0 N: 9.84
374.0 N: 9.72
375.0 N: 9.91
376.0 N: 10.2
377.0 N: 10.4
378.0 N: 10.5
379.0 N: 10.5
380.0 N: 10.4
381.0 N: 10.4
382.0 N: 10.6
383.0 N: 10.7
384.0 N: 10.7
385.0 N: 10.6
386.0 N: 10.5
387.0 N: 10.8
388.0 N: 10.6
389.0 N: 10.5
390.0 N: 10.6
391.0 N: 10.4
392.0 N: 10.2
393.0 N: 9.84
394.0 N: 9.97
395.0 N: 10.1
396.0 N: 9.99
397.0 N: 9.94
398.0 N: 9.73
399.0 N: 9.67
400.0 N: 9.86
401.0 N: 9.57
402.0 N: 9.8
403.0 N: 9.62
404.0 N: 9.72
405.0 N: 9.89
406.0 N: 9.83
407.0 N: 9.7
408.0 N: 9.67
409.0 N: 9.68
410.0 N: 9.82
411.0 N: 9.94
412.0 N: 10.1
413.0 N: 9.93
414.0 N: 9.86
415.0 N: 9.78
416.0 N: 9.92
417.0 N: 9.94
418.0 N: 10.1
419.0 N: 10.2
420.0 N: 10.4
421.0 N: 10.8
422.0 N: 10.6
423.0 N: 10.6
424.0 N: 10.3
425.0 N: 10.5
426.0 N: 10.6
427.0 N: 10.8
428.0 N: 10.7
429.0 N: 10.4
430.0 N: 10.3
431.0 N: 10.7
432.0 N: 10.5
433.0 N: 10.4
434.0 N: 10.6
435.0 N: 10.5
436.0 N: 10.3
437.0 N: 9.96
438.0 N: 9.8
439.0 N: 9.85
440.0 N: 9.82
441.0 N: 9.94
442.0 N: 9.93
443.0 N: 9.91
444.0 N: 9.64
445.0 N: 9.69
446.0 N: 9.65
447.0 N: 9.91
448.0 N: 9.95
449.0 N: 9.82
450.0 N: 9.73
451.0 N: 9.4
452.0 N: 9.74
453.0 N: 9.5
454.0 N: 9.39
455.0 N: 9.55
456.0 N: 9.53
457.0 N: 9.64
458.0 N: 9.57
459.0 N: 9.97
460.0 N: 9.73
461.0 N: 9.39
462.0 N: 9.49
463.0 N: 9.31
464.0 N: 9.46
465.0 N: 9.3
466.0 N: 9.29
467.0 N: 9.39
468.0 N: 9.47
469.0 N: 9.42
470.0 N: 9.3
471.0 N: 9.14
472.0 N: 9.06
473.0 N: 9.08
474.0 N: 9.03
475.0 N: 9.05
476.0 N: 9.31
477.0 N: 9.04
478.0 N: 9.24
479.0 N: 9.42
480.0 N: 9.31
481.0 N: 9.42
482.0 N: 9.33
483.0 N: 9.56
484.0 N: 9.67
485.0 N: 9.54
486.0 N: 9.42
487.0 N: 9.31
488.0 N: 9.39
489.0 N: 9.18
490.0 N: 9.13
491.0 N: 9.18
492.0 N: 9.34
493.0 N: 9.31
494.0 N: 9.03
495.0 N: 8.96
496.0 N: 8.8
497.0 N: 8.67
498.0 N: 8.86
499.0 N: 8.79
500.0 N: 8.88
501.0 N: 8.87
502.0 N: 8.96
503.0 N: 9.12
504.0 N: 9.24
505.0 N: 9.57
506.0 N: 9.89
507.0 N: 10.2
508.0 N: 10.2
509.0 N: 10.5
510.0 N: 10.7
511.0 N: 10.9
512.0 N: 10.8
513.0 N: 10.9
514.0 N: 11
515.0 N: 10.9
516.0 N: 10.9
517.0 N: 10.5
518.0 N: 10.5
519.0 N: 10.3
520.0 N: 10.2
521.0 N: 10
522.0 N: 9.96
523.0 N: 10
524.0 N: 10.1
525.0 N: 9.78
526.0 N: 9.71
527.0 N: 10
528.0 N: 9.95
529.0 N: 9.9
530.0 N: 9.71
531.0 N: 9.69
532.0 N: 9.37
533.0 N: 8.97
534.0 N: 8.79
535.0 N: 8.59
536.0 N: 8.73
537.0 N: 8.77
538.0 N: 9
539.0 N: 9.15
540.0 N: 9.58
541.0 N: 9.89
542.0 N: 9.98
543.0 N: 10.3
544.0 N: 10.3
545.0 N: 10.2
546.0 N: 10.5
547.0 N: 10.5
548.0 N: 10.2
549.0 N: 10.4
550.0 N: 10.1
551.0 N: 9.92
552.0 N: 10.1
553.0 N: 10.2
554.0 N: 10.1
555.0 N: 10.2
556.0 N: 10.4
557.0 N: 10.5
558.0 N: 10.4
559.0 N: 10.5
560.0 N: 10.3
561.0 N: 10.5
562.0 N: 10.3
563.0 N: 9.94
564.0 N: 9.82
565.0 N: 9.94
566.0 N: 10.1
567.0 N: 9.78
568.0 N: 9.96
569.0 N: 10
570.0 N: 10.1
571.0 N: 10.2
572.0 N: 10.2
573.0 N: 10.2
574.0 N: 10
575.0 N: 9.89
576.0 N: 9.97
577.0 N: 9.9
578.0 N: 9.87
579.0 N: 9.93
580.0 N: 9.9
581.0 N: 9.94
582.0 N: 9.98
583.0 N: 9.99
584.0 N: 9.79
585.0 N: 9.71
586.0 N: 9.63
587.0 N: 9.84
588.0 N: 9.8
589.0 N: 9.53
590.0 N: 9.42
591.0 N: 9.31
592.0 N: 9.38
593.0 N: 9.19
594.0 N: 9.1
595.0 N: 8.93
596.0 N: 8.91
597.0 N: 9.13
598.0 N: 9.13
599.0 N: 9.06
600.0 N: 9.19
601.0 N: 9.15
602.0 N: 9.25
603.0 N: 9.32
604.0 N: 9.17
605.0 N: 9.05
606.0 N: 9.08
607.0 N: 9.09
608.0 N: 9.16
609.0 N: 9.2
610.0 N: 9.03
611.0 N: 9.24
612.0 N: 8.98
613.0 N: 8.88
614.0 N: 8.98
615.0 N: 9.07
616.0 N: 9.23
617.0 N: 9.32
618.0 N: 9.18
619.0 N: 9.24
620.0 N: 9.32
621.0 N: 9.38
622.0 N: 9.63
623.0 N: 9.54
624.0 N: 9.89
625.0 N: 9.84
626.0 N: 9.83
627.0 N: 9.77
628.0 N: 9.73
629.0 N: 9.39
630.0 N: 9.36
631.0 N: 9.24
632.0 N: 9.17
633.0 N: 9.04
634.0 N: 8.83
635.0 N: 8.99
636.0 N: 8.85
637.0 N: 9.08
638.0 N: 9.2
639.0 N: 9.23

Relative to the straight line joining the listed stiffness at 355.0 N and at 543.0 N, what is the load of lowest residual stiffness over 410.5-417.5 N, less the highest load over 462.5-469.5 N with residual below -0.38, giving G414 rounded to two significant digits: -54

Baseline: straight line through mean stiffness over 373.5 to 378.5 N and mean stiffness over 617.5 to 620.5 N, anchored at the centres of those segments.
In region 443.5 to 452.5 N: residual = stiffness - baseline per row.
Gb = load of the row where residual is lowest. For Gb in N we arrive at 451.0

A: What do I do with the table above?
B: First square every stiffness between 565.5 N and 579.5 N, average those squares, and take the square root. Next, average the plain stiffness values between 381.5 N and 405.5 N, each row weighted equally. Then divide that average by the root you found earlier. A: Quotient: 1.02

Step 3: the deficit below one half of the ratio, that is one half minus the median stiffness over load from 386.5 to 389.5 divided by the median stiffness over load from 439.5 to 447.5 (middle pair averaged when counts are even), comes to -0.57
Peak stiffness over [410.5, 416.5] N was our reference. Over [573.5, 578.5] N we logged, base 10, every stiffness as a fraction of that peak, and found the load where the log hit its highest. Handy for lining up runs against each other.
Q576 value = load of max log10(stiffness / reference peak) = 574.0 N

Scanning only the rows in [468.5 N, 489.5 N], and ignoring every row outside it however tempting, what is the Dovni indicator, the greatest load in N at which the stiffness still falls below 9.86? 489.0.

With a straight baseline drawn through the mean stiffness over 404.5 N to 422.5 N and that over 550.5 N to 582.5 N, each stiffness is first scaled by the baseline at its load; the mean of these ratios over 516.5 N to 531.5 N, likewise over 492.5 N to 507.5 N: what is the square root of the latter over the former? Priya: 0.96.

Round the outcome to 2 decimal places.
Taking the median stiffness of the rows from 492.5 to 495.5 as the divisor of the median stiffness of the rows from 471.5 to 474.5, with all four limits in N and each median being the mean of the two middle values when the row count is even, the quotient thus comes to 1.00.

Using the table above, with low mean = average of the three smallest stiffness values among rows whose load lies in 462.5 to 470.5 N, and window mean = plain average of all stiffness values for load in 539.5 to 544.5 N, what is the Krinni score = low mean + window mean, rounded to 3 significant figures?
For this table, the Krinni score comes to 19.3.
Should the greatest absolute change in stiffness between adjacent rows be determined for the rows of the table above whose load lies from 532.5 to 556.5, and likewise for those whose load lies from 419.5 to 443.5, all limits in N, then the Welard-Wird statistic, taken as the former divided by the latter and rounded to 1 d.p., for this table 1.1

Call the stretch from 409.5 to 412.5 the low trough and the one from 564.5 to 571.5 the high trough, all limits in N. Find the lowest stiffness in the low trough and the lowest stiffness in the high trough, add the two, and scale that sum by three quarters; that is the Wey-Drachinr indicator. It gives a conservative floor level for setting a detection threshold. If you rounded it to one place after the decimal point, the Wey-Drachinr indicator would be 14.7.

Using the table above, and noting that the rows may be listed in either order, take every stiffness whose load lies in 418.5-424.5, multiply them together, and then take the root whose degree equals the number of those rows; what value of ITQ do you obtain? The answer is 10.5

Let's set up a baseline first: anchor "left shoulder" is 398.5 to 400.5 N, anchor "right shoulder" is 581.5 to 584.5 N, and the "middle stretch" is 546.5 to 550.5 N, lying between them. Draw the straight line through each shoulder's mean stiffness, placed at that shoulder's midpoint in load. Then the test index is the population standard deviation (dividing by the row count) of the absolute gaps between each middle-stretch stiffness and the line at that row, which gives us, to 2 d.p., 0.16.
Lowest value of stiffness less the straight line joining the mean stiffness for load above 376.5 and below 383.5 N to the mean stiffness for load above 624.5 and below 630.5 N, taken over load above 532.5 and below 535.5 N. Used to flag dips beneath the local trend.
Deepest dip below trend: -1.38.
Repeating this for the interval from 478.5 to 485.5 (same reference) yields -0.85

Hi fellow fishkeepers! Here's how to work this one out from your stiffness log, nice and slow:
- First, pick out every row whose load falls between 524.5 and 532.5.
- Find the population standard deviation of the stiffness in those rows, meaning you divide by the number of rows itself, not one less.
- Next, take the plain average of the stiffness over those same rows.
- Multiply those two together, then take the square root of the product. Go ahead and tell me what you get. 1.35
